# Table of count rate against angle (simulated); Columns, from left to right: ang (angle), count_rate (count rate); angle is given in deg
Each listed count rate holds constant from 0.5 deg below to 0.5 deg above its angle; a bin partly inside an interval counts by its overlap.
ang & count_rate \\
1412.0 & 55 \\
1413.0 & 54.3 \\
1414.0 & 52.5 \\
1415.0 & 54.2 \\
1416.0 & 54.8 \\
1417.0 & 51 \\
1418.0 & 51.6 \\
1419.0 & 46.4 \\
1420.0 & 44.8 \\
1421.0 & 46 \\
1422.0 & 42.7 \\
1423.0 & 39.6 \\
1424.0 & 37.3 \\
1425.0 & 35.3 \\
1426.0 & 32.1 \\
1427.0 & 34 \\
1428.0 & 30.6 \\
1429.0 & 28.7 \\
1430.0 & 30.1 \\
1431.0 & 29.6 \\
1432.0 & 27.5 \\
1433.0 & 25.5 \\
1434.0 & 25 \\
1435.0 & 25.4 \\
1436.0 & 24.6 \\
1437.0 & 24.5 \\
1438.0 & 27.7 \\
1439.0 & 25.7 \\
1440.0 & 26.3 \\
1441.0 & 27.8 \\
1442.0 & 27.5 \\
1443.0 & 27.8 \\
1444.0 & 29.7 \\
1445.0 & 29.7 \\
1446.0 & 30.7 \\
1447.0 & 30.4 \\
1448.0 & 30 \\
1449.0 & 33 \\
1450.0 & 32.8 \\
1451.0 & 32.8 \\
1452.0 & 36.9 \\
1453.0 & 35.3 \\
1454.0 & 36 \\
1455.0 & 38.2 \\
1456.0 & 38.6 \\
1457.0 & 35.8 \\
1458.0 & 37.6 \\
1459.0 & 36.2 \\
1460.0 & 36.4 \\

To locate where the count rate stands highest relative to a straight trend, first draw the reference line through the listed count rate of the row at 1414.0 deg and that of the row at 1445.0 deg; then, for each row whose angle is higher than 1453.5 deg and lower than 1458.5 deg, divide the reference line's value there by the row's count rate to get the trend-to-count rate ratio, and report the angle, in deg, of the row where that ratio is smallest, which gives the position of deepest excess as 1458.0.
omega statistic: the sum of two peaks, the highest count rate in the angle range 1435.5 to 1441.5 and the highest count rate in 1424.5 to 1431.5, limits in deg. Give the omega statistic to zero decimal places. 63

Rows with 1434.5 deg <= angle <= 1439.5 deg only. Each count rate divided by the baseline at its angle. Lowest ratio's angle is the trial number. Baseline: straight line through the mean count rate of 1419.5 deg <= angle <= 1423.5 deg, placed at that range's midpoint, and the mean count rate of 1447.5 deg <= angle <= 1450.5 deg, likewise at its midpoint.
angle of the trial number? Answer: 1436.0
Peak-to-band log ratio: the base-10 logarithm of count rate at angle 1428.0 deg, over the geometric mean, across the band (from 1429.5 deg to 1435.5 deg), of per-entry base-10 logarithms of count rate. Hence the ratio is 1.04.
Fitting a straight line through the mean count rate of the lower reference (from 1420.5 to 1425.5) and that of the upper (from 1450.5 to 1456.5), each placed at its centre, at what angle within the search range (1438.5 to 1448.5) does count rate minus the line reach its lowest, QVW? 1439.0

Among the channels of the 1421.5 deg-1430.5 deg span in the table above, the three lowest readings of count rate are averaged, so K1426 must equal 30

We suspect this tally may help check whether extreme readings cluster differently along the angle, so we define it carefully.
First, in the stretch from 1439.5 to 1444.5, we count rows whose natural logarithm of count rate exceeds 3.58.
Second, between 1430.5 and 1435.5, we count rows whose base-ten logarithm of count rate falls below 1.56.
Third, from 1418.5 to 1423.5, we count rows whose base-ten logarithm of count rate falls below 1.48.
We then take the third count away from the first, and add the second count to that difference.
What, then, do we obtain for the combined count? 5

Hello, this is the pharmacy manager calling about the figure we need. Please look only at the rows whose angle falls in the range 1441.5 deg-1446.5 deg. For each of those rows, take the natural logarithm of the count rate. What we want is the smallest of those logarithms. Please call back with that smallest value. 3.31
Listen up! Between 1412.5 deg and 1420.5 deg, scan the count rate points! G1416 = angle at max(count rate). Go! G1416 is 1416.0 deg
